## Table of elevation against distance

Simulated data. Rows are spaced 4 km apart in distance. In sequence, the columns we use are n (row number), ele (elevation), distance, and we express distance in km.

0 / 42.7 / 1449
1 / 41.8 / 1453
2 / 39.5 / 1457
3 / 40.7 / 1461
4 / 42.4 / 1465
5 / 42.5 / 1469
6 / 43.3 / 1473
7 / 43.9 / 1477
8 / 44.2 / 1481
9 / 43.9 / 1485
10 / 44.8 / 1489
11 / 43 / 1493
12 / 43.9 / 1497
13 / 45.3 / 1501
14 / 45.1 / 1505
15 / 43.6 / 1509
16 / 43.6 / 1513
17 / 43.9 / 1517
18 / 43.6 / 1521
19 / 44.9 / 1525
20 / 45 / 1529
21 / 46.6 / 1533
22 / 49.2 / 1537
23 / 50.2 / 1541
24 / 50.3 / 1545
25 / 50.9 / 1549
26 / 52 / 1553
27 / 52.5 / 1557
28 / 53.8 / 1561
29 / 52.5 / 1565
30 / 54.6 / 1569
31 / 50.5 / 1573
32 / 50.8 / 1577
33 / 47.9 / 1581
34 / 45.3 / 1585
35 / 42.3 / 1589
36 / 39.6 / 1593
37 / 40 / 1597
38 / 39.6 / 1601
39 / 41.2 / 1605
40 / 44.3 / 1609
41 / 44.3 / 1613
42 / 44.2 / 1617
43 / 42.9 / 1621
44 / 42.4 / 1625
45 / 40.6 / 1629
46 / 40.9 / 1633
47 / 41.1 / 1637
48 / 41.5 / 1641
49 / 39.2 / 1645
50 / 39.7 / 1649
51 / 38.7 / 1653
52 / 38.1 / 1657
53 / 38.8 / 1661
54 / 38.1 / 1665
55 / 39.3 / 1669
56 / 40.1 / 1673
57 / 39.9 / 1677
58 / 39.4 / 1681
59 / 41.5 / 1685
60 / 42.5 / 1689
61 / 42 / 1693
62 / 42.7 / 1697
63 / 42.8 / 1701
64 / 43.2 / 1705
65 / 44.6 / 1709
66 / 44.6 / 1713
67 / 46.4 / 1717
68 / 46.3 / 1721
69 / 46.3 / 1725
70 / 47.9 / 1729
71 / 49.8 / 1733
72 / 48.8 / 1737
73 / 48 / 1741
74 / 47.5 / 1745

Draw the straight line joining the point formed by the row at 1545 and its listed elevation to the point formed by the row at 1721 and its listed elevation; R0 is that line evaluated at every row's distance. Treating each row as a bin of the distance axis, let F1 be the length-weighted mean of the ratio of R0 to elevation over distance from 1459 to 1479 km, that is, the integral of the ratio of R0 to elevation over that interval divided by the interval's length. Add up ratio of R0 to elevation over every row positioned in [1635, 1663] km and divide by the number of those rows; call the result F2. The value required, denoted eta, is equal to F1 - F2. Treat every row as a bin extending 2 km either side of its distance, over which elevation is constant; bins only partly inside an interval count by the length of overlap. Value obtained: 0.01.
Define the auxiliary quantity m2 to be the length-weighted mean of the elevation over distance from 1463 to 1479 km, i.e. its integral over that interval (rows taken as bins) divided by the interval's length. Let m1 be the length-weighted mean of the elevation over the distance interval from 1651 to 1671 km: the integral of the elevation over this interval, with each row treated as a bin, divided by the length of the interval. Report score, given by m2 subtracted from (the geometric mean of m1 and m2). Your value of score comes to -2.3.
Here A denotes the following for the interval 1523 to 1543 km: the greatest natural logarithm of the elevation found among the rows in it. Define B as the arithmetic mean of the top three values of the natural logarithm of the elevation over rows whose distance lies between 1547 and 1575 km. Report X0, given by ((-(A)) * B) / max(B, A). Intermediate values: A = 3.92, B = 3.98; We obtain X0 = -3.92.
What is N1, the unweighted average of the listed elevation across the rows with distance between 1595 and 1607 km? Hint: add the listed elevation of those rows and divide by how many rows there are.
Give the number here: 40.3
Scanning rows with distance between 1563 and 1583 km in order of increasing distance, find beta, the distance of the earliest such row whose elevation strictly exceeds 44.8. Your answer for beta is 1565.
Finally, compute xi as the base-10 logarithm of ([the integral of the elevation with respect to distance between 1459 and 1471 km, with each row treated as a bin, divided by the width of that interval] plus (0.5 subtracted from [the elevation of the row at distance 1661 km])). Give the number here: 1.90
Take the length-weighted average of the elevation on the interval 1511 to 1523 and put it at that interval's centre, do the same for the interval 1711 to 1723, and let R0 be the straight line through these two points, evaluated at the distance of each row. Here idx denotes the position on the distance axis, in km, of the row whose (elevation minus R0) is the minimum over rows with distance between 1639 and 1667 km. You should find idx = 1665 km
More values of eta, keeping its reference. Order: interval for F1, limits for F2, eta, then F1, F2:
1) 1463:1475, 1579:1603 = 0.05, 1.22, 1.17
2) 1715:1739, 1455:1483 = -0.26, 0.97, 1.23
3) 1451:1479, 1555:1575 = 0.30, 1.24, 0.95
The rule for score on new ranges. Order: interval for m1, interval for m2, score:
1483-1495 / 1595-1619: 0.8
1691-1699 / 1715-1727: -2.0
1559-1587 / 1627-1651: 4.8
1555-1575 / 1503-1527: 4.1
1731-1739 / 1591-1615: 3.7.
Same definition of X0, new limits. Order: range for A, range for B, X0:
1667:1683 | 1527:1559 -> -3.69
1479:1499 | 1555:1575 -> -3.80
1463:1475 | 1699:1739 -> -3.77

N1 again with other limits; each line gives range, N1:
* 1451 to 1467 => 41.1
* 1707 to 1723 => 45.5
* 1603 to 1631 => 42.8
